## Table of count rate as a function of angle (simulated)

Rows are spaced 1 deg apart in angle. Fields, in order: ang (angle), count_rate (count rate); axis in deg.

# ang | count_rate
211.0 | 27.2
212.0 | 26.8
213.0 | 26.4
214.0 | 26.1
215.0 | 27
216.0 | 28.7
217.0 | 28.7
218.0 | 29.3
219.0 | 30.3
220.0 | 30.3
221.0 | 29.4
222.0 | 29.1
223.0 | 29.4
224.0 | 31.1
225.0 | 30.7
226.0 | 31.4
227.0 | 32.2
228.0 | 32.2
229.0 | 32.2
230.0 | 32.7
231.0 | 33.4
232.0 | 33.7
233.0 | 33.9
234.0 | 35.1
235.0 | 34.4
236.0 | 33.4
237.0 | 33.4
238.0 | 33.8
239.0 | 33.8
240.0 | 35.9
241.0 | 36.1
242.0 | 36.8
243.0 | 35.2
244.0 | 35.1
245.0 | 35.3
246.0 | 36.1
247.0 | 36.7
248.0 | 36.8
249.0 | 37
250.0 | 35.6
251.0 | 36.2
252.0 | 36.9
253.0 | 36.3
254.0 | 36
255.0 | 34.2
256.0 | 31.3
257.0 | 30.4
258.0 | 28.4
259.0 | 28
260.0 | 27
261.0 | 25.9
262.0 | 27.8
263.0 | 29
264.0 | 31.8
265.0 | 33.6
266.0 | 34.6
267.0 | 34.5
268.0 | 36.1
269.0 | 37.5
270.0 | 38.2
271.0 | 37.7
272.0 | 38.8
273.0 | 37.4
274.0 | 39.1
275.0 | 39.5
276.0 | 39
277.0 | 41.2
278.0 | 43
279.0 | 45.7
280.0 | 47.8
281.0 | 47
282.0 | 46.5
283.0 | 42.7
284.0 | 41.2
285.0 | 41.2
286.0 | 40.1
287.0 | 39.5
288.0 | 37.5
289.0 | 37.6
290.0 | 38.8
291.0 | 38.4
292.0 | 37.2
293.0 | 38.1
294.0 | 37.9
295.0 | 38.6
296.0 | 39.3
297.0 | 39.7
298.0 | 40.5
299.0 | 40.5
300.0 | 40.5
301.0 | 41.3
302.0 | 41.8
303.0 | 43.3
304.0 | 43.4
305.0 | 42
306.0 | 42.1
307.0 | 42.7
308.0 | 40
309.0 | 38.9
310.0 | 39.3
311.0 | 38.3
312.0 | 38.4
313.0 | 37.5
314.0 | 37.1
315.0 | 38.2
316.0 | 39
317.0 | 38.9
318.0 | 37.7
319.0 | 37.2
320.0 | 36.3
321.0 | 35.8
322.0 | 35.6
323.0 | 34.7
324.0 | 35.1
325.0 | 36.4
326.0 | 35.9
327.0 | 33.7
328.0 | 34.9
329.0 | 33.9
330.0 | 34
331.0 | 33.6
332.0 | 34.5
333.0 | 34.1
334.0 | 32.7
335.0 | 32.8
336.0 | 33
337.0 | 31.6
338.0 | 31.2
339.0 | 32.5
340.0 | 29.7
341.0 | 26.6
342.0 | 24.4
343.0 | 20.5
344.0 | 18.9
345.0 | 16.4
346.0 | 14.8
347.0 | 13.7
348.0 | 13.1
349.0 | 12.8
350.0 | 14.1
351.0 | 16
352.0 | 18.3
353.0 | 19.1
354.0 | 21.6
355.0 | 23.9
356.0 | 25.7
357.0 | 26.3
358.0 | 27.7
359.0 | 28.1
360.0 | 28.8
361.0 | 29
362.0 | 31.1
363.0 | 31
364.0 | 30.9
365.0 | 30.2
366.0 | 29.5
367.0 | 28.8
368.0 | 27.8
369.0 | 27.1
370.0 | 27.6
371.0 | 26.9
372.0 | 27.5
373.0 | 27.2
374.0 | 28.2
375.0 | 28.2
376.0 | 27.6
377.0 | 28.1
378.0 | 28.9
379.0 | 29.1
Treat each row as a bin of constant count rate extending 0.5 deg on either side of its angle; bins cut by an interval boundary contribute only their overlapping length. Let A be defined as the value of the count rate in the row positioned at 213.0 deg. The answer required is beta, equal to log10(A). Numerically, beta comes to 1.42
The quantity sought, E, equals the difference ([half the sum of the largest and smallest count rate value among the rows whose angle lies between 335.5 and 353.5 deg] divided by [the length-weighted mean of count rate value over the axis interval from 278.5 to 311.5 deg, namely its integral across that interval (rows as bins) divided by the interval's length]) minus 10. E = -9.44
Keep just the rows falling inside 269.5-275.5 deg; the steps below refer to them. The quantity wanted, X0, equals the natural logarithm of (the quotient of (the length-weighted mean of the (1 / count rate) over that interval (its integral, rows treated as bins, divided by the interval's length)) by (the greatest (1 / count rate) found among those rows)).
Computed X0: -0.027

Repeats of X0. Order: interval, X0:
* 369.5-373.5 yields -0.015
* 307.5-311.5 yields -0.021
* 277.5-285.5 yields -0.071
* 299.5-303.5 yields -0.029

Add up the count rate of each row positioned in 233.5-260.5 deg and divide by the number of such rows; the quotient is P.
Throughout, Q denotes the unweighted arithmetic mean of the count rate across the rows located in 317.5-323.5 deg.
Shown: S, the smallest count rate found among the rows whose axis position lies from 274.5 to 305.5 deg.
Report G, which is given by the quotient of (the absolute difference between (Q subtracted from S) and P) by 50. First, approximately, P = 34.3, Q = 36.2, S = 37.2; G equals 0.67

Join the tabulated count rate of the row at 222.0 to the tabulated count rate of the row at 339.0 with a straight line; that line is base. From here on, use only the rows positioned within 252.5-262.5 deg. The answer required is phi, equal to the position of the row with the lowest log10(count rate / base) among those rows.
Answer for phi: 261.0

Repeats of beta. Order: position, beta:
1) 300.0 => 1.61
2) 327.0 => 1.53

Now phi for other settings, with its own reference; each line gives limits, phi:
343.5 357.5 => 349.0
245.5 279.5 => 261.0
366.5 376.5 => 371.0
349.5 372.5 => 350.0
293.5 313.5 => 313.0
